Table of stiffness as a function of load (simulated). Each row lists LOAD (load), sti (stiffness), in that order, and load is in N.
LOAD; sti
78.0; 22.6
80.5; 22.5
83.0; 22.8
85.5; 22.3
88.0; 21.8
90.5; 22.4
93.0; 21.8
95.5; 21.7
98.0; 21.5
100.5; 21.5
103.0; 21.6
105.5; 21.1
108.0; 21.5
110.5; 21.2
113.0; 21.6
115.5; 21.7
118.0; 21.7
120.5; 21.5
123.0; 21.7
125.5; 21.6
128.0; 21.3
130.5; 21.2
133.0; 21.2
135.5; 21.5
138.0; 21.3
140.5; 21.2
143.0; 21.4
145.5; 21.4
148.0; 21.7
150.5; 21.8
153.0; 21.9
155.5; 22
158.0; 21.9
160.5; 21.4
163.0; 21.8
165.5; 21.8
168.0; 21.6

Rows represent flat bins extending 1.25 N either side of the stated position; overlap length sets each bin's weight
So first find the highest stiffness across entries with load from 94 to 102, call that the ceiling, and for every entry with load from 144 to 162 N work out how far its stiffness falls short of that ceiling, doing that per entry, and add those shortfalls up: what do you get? -0.2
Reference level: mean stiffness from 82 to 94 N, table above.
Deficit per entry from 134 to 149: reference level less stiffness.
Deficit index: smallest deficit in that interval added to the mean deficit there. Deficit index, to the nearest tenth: 1.3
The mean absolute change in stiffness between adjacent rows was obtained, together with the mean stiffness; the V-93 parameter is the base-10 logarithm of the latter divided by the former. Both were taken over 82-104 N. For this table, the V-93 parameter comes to 1.83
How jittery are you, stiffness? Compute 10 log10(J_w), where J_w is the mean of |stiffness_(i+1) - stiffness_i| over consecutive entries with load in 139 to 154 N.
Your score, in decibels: -8.5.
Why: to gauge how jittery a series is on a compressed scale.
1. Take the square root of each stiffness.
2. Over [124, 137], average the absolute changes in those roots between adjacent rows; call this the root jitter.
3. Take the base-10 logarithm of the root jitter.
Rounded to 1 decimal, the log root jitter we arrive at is -1.7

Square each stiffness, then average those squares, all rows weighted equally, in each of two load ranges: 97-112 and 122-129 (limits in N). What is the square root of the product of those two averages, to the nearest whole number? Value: 461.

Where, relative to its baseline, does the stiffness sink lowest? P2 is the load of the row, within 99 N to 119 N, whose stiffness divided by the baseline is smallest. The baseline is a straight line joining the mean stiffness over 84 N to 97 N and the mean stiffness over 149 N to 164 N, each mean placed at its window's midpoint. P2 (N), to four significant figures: 105.5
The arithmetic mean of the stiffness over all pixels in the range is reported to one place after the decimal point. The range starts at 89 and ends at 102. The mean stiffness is 21.8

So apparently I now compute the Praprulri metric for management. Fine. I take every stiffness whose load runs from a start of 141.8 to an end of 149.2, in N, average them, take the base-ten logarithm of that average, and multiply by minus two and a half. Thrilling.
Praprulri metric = -3.33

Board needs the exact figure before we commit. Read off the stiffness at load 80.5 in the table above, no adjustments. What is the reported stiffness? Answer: 22.5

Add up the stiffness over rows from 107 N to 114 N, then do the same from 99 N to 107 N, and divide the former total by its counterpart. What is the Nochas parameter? 1.002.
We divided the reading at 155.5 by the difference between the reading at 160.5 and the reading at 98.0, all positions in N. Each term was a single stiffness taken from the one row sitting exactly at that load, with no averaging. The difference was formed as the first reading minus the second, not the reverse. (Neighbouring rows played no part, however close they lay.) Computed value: -220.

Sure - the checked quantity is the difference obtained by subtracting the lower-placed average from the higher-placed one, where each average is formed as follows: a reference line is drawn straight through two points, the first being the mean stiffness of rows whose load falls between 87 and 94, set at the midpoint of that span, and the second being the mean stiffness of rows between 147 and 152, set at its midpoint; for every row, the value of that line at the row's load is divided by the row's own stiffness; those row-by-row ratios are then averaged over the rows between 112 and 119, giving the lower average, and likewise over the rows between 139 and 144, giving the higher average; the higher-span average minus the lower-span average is 0.012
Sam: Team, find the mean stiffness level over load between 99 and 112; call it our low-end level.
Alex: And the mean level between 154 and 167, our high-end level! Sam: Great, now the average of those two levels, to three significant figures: 21.6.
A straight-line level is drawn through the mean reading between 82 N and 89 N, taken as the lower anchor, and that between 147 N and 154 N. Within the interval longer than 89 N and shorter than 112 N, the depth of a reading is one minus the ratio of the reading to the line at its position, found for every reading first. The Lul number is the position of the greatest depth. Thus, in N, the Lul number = 105.5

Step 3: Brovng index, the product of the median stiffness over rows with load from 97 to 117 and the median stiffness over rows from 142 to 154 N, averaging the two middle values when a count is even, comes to 467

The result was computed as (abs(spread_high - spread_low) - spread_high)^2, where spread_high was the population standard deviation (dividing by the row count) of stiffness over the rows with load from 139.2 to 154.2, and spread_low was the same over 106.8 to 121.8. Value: 0.029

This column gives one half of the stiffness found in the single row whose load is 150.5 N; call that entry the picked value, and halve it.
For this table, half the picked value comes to 10.9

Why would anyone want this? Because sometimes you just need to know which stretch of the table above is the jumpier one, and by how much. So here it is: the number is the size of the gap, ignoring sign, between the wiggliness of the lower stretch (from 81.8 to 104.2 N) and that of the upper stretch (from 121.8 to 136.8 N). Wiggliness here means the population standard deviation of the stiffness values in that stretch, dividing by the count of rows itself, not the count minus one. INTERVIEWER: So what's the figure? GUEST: 0.24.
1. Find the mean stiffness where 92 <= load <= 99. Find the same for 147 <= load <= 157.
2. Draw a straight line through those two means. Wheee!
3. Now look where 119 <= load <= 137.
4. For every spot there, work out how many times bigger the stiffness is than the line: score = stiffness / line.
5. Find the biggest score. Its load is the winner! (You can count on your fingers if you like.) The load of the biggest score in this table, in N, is 123.0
